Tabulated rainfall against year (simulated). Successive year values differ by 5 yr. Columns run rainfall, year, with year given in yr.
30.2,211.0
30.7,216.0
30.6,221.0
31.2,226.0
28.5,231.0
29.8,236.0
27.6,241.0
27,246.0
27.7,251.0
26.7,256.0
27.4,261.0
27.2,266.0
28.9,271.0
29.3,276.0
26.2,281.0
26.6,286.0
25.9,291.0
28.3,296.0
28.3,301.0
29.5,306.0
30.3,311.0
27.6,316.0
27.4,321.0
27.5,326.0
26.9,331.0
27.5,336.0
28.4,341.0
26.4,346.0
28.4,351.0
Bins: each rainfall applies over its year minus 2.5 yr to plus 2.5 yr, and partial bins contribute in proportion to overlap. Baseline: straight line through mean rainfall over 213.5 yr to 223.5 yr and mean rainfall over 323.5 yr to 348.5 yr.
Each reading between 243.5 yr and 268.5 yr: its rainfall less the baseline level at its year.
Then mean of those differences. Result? -2.4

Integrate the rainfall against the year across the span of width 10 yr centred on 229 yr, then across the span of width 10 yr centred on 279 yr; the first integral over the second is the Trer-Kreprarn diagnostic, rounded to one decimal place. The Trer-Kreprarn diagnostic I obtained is 1.1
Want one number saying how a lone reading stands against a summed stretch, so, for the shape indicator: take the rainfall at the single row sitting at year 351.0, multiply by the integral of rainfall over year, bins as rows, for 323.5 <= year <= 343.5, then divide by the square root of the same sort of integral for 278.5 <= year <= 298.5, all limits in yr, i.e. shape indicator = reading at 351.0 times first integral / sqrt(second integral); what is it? 677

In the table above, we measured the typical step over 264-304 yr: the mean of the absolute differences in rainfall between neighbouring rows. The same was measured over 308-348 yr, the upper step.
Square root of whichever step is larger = 1.11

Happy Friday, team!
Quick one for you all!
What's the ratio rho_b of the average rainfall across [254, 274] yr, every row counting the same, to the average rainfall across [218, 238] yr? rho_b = 0.92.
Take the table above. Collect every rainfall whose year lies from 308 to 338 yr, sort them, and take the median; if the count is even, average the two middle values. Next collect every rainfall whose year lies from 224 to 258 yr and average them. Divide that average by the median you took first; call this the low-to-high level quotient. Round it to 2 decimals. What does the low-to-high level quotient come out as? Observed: 1.03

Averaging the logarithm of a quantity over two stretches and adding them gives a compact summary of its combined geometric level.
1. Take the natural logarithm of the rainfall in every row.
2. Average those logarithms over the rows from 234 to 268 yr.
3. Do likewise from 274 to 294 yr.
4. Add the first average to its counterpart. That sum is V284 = 6.61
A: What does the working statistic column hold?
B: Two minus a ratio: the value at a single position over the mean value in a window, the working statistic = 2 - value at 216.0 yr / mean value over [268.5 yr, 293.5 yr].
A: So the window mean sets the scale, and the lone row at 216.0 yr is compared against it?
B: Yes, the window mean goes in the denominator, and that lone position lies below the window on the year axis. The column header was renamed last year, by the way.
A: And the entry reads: 0.88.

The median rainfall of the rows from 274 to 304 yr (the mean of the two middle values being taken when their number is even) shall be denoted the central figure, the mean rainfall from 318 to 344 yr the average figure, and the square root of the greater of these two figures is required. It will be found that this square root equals 5.25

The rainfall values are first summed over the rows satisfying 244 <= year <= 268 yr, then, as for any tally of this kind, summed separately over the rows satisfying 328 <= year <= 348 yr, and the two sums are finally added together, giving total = 245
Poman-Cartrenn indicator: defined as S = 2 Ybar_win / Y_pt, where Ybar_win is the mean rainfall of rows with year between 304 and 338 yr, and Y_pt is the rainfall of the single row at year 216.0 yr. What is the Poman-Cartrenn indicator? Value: 1.83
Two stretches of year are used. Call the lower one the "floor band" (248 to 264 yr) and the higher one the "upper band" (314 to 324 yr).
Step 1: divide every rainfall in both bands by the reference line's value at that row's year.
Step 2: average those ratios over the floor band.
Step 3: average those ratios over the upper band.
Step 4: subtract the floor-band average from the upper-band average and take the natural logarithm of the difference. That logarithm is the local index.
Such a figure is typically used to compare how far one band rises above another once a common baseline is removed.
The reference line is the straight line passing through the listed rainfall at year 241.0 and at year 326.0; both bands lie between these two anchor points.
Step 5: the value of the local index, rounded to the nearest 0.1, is -4.5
